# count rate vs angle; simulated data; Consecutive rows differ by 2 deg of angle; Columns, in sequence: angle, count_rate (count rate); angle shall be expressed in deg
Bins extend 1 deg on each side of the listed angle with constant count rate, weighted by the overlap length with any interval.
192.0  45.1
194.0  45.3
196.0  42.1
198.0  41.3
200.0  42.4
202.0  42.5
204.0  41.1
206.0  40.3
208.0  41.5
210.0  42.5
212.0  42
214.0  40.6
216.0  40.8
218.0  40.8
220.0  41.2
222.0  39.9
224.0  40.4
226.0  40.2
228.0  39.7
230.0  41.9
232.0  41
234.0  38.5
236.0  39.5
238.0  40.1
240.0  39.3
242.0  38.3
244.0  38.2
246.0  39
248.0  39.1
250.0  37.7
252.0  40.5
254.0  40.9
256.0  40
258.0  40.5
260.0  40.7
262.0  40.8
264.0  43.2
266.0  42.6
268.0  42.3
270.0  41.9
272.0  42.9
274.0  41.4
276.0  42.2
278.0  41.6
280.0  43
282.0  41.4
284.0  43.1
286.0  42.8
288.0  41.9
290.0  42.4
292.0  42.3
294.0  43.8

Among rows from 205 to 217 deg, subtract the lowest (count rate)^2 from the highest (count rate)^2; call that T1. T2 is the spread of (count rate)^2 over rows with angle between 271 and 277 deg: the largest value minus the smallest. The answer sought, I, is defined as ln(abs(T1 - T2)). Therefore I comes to 4.0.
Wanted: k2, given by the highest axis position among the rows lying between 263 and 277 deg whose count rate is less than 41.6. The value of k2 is 274.0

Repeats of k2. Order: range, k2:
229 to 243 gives 242.0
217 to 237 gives 236.0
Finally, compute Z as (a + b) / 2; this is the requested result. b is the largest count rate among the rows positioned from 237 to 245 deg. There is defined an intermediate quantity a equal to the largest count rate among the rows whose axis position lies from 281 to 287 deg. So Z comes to 41.6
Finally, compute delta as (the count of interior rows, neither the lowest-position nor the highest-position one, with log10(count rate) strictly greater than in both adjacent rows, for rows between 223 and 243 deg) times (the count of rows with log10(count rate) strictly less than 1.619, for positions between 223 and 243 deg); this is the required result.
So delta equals 18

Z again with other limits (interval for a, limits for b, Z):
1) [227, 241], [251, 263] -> 41.4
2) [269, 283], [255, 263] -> 41.9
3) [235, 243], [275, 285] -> 41.6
